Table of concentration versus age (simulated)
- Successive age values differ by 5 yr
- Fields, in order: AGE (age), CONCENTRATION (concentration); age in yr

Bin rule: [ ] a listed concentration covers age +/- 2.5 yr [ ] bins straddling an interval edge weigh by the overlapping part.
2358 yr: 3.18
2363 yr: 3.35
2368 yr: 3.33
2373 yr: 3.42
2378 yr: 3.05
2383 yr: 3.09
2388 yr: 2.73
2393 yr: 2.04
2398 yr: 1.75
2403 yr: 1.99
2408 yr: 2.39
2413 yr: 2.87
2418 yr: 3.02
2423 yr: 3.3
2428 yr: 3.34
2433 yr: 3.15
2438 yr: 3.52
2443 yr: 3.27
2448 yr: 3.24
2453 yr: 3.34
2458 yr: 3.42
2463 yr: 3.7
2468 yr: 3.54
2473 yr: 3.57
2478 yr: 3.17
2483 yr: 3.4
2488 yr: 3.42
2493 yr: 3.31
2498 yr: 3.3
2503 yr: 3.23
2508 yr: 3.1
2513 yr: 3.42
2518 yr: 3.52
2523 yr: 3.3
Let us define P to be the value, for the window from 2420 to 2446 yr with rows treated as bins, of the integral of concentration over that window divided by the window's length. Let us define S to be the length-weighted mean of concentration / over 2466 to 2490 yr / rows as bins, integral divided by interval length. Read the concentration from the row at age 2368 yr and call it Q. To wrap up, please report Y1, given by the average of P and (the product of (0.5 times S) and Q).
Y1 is 4.5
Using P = 3.31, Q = 3.33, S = 3.42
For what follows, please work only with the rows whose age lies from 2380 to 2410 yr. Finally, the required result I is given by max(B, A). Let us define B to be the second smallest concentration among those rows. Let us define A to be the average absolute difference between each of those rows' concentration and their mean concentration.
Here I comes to 1.99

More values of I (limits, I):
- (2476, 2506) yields 3.23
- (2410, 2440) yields 3.02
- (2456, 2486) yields 3.40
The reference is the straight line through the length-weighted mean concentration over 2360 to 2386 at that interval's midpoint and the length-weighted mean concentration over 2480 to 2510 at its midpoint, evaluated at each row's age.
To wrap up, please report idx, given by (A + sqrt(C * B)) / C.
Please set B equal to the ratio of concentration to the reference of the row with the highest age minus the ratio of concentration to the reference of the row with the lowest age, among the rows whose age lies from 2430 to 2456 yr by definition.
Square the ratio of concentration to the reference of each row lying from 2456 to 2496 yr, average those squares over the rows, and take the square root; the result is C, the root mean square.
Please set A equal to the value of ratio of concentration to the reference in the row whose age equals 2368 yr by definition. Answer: 1.2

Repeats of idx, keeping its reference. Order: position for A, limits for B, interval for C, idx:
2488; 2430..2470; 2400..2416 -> 1.8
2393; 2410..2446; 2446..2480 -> 0.9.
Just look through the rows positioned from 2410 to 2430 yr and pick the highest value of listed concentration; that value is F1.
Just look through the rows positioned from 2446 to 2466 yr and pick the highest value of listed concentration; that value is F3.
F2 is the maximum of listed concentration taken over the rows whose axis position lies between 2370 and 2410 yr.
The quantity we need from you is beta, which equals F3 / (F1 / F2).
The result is 3.79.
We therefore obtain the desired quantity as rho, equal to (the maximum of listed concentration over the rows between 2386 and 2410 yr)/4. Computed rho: 0.68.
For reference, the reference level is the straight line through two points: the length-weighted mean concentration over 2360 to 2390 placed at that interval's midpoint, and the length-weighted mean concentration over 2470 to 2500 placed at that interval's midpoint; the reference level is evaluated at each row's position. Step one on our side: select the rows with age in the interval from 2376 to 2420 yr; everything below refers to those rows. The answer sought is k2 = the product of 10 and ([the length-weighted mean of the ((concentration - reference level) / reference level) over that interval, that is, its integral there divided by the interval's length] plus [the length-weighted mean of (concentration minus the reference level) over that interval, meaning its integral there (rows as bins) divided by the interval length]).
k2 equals -9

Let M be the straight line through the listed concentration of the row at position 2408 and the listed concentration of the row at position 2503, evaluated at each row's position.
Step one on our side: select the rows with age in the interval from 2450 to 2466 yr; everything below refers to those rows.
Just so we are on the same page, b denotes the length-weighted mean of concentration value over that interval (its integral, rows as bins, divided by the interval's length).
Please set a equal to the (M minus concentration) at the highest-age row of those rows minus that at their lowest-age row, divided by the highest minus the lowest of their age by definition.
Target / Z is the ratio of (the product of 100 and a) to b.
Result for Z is -0.8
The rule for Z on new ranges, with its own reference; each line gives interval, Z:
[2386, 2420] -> 0.0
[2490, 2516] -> 0.1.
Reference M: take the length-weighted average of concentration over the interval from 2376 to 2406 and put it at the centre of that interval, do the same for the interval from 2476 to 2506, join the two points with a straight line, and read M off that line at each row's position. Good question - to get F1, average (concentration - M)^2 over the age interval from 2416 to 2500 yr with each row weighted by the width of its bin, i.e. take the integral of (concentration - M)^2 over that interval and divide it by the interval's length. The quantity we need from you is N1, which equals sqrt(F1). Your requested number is 0.41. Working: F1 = 0.16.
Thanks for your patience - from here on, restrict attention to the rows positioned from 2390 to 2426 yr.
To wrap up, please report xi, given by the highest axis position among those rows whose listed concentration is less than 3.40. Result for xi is 2423 yr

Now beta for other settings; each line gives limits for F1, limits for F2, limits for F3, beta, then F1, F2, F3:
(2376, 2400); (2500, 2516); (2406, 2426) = 3.65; 3.09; 3.42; 3.3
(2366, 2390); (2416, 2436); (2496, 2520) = 3.44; 3.42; 3.34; 3.52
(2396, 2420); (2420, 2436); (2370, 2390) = 3.78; 3.02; 3.34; 3.42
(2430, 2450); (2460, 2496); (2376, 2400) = 3.25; 3.52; 3.7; 3.09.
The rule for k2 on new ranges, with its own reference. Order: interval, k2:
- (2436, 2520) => 0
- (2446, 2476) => 2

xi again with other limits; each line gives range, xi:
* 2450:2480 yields 2478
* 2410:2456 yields 2453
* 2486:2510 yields 2508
